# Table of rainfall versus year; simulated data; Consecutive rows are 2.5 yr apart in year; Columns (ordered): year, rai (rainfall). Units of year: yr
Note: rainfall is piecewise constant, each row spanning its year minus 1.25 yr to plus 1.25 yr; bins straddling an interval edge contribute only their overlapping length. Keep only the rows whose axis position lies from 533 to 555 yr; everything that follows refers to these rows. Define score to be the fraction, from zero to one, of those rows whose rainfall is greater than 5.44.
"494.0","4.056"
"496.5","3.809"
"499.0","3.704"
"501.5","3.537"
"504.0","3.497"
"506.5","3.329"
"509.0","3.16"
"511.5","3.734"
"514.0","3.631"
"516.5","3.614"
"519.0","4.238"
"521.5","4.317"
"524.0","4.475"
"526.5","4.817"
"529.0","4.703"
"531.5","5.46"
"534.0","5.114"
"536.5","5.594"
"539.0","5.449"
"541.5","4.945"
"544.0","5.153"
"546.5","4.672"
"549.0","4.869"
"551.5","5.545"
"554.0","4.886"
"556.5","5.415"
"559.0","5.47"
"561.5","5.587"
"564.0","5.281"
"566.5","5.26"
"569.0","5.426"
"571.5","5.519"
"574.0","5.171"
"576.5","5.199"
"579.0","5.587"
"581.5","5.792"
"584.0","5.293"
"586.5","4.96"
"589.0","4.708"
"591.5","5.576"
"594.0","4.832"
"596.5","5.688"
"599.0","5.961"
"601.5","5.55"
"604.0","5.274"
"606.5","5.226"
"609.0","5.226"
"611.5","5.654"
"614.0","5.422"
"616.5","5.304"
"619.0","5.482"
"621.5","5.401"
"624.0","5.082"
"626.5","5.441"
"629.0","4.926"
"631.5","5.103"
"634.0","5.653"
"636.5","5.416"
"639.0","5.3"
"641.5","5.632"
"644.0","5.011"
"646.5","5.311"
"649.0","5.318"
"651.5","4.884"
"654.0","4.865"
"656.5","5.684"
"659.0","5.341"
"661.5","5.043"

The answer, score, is 0.33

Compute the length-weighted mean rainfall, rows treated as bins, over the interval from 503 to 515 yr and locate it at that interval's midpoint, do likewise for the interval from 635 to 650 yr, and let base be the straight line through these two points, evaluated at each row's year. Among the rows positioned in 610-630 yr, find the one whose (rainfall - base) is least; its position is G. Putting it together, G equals 629.0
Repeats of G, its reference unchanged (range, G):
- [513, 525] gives 516.5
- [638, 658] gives 654.0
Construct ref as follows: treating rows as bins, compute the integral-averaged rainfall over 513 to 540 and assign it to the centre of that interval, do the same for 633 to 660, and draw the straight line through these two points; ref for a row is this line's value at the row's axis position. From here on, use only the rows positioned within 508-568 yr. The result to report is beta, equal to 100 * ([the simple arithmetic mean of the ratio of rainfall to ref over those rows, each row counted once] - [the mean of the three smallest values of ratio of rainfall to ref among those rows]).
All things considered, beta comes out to 26.1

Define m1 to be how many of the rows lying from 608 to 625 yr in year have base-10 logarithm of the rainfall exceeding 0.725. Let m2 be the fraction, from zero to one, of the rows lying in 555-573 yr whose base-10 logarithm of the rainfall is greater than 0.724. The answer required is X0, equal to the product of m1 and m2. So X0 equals 2.9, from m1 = 4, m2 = 0.7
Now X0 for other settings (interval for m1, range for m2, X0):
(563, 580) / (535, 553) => 1.3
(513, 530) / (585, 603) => 0.0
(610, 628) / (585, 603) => 2.9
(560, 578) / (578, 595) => 1.3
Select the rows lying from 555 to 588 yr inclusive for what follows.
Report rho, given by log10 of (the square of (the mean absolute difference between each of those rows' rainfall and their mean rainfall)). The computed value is -1.52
